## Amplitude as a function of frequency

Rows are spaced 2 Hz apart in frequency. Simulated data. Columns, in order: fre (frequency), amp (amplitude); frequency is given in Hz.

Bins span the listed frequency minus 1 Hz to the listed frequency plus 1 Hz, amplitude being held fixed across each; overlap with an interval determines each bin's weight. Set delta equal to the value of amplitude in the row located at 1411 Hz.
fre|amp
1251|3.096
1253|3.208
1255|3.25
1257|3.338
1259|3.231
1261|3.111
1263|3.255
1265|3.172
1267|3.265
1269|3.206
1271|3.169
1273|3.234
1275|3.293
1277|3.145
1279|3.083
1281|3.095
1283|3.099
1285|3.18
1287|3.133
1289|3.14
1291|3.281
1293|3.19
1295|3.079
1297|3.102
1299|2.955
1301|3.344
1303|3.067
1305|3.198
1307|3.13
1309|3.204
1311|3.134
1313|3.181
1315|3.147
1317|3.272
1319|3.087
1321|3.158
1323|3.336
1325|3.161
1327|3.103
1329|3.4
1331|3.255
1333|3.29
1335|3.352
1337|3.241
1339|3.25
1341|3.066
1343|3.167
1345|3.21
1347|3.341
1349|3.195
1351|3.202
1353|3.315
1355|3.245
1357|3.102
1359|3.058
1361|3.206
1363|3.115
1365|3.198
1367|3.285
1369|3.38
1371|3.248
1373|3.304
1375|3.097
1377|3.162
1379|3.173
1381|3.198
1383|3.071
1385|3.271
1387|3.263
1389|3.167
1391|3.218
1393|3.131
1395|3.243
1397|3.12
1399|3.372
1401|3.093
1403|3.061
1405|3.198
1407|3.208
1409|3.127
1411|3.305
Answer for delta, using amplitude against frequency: 3.305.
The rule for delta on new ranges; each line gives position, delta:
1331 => 3.255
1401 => 3.093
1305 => 3.198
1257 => 3.338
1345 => 3.21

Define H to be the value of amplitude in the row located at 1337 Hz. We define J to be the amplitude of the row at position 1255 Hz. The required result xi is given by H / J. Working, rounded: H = 3.241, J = 3.25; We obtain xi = 1.00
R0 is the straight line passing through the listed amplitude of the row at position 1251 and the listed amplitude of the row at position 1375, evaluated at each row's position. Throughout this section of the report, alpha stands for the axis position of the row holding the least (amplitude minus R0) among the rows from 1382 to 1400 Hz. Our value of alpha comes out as 1383 Hz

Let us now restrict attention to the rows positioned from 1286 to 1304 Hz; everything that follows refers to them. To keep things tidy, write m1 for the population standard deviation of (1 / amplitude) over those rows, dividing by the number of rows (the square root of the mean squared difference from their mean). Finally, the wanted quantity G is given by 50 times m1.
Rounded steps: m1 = 0.011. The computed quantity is 0.55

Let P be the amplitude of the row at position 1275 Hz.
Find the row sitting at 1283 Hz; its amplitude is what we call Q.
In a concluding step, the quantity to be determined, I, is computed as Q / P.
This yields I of 0.94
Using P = 3.293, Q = 3.099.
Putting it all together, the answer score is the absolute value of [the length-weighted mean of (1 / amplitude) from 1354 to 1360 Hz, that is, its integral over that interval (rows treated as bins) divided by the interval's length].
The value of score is 0.319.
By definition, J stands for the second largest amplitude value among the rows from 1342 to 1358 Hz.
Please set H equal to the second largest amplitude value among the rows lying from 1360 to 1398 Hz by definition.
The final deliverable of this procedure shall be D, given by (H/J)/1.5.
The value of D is 0.664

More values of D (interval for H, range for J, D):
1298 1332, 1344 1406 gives 0.661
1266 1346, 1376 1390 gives 0.685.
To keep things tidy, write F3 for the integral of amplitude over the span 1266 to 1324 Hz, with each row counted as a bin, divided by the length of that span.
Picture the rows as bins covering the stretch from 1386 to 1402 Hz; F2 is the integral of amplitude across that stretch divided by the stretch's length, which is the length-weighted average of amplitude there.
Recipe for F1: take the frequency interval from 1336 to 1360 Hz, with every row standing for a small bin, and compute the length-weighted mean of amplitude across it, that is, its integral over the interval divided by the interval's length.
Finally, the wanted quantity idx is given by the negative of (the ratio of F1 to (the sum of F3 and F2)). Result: -0.502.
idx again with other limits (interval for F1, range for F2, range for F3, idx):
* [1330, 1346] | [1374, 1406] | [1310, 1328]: -0.508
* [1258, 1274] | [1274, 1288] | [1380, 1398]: -0.506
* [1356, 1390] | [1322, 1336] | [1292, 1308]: -0.499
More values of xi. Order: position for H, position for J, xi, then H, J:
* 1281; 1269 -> 0.97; 3.095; 3.206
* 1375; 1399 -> 0.92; 3.097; 3.372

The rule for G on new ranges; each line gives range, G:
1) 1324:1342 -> 0.50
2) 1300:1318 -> 0.38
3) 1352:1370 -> 0.49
